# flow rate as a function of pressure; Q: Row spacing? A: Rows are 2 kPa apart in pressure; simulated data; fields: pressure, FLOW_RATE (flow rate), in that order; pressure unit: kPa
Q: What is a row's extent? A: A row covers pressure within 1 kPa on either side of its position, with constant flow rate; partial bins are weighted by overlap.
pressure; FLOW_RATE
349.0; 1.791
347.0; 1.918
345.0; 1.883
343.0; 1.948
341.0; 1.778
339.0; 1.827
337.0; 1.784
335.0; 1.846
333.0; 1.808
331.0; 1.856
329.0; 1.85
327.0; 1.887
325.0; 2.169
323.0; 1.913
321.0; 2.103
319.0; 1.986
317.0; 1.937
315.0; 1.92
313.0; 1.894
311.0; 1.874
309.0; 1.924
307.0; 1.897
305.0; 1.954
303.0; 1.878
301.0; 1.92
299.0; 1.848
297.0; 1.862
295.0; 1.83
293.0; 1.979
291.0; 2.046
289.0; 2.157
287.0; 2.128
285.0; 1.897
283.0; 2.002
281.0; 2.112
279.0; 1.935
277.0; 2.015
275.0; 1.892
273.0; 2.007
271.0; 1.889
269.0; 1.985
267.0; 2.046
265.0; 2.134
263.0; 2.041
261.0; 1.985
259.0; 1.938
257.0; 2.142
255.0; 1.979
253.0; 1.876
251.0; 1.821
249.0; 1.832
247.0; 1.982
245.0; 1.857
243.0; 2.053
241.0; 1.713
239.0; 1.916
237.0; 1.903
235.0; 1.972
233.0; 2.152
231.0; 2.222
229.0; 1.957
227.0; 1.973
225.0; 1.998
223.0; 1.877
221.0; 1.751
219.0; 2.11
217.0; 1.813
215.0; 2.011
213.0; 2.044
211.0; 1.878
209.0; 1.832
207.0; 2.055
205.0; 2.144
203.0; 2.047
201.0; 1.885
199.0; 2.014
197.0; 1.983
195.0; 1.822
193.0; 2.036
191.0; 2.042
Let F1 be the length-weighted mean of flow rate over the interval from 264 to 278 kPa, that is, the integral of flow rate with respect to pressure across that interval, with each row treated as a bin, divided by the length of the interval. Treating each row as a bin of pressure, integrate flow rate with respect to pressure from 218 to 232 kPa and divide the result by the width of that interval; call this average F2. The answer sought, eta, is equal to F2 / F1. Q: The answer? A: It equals 0.994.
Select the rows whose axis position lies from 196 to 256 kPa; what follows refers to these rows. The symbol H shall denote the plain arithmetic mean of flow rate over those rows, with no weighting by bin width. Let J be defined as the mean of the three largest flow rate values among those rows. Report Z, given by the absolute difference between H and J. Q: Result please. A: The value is 0.218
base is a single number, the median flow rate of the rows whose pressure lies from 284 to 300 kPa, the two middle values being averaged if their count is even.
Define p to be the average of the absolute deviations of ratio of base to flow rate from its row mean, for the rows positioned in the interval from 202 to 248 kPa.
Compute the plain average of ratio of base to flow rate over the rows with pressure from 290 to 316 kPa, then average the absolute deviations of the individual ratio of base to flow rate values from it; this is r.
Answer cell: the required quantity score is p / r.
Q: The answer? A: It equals 2.3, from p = 0.052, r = 0.023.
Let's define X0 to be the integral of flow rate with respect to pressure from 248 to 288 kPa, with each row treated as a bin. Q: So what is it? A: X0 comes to 79.3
